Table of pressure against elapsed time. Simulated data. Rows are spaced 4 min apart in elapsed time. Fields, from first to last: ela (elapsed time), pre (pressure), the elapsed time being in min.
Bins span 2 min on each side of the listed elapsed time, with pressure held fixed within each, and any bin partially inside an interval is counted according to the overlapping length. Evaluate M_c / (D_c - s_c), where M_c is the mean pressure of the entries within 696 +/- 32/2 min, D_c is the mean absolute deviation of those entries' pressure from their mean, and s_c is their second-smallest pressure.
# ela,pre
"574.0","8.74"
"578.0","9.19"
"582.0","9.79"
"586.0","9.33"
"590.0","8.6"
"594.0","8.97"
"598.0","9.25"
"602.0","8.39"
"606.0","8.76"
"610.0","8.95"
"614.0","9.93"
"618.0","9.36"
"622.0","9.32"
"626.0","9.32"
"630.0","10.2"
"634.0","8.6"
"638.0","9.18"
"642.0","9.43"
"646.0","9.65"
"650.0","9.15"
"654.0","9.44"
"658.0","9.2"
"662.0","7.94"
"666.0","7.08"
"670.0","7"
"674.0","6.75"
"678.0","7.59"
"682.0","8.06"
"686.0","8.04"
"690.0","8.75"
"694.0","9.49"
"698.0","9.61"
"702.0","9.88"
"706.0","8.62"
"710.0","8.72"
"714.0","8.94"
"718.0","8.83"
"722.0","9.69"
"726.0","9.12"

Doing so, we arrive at -1.19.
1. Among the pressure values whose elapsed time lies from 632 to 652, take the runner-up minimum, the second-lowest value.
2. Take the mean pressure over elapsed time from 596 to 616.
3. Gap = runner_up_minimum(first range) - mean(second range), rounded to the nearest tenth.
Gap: 0.1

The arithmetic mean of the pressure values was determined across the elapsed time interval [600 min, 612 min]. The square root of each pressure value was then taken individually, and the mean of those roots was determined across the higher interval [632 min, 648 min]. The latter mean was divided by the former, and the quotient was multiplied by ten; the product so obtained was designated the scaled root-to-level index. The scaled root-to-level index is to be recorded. 3.49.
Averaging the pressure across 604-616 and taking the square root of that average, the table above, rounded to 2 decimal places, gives 3.04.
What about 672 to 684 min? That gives 2.73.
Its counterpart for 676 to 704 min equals 2.96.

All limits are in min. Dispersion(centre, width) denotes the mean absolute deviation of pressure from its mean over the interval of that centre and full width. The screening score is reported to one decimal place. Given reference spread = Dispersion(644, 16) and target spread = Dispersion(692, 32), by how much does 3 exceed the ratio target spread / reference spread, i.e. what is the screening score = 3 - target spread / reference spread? -0.6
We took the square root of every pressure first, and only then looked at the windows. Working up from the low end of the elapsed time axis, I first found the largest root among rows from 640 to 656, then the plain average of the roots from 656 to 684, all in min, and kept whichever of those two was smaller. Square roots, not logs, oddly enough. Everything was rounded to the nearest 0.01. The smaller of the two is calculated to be 2.76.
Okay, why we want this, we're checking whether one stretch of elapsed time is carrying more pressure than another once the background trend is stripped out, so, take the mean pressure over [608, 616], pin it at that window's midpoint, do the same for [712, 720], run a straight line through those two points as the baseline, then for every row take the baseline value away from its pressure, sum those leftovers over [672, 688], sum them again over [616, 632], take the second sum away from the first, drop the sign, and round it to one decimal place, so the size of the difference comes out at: 6.6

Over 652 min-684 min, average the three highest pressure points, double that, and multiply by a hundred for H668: 1780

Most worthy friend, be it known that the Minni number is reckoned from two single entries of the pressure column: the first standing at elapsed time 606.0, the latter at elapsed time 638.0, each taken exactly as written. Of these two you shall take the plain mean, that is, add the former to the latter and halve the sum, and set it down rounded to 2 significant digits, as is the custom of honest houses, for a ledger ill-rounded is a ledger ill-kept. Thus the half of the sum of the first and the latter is 9.0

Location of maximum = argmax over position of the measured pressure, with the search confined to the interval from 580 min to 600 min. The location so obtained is 582.0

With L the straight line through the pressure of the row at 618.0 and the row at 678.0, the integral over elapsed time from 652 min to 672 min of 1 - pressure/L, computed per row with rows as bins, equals 0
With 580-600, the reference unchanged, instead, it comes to 2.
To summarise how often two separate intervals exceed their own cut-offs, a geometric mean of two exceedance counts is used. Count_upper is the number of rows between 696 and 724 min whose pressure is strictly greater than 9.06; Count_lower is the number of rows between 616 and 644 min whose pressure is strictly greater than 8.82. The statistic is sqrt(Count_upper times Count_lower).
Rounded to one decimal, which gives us 4.2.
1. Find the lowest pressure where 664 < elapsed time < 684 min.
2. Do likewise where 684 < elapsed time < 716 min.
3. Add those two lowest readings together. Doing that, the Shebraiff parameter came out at 14.8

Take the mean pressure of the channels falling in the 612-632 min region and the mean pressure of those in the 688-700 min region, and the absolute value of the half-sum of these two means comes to 9.5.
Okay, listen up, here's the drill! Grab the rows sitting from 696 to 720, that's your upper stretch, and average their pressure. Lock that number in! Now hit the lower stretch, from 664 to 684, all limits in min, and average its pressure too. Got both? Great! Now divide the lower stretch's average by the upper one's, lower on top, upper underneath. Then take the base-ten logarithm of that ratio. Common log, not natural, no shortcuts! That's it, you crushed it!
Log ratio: -0.10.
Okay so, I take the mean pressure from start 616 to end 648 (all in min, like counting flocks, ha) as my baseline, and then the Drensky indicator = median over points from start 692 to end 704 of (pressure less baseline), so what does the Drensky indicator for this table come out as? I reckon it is 0.2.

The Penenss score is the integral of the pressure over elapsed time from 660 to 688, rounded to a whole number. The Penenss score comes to 210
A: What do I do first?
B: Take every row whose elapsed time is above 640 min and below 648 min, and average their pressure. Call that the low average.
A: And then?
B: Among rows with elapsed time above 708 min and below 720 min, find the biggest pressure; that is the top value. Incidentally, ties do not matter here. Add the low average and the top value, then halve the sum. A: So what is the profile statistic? 9.24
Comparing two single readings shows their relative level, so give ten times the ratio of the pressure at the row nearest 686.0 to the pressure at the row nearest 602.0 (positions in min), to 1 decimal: 9.6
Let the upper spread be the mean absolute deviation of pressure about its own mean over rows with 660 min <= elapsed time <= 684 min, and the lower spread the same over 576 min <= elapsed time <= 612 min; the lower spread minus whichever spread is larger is -0.136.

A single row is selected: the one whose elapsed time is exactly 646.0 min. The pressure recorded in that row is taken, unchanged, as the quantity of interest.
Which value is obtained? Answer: 9.65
